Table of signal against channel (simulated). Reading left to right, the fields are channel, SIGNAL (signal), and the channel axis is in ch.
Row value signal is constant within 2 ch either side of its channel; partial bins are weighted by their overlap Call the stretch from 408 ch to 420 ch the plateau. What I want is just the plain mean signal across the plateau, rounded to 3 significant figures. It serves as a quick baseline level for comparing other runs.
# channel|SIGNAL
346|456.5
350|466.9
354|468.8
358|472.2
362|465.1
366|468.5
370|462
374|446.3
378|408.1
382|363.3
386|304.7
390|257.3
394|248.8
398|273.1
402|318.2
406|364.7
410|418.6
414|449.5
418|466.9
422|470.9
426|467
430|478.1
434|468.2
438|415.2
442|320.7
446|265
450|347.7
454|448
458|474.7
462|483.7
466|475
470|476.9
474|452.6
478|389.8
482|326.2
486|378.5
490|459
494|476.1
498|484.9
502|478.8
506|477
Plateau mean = 445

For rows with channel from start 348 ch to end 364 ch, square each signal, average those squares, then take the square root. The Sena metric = 468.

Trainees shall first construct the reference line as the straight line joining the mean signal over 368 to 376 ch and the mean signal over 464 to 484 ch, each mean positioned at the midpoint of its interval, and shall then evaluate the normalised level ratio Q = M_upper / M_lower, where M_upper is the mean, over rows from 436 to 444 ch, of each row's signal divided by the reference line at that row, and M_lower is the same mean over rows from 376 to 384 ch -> 0.99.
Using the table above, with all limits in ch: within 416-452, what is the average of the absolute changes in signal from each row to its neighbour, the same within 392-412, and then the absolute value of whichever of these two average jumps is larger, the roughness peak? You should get 42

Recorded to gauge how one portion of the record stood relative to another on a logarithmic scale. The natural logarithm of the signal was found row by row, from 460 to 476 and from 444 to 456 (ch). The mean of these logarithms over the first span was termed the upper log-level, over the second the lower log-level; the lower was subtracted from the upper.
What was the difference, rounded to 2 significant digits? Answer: 0.31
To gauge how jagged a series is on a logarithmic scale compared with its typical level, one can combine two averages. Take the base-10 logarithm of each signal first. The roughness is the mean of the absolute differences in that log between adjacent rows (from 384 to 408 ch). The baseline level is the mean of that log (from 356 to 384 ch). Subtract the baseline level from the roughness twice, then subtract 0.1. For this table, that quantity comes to -5.33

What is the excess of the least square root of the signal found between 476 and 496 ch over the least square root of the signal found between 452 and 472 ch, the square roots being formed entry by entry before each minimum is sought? -3.1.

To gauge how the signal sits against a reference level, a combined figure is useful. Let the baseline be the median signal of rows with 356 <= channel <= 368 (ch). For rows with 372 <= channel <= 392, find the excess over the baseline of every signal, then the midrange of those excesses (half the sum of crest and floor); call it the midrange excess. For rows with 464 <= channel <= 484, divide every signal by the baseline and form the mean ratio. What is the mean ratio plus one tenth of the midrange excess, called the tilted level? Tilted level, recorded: -11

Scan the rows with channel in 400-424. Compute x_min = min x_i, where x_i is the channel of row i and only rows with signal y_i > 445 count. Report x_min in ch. 414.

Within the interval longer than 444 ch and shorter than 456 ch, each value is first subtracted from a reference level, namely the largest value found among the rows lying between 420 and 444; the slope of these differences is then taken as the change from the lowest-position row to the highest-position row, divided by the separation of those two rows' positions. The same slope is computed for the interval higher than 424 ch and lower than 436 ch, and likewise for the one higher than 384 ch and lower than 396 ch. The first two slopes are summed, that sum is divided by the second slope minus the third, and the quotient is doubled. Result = 6.5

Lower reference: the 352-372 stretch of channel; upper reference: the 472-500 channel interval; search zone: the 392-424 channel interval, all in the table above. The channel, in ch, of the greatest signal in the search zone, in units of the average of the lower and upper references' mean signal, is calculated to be 422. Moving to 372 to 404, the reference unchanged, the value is 374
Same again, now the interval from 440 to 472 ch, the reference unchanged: 462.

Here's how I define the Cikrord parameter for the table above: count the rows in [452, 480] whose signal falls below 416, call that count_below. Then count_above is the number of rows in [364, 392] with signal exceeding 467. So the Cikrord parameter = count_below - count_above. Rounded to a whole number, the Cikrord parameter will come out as 0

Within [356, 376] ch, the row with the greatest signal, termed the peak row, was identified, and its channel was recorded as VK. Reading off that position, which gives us 358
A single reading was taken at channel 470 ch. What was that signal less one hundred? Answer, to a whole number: 377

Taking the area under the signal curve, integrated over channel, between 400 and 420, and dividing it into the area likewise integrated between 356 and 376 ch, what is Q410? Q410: 1.15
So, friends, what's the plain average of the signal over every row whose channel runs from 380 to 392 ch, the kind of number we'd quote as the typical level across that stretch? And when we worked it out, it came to 308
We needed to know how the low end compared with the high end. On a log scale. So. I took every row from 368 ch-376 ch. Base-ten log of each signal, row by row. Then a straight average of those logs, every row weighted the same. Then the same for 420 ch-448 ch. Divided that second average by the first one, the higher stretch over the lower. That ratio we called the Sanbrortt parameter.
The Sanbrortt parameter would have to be 0.98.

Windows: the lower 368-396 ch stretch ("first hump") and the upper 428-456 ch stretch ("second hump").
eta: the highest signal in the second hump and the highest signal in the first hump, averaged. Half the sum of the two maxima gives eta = 470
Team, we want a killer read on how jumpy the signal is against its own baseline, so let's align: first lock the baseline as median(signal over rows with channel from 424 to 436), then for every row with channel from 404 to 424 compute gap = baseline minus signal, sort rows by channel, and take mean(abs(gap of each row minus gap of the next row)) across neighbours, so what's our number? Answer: 27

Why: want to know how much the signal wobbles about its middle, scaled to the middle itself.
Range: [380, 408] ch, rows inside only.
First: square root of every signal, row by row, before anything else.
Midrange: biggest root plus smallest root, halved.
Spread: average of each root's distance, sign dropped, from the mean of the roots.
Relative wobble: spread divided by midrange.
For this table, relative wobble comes 0.063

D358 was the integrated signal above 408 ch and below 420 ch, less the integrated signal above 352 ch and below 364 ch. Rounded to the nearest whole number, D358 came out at -284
